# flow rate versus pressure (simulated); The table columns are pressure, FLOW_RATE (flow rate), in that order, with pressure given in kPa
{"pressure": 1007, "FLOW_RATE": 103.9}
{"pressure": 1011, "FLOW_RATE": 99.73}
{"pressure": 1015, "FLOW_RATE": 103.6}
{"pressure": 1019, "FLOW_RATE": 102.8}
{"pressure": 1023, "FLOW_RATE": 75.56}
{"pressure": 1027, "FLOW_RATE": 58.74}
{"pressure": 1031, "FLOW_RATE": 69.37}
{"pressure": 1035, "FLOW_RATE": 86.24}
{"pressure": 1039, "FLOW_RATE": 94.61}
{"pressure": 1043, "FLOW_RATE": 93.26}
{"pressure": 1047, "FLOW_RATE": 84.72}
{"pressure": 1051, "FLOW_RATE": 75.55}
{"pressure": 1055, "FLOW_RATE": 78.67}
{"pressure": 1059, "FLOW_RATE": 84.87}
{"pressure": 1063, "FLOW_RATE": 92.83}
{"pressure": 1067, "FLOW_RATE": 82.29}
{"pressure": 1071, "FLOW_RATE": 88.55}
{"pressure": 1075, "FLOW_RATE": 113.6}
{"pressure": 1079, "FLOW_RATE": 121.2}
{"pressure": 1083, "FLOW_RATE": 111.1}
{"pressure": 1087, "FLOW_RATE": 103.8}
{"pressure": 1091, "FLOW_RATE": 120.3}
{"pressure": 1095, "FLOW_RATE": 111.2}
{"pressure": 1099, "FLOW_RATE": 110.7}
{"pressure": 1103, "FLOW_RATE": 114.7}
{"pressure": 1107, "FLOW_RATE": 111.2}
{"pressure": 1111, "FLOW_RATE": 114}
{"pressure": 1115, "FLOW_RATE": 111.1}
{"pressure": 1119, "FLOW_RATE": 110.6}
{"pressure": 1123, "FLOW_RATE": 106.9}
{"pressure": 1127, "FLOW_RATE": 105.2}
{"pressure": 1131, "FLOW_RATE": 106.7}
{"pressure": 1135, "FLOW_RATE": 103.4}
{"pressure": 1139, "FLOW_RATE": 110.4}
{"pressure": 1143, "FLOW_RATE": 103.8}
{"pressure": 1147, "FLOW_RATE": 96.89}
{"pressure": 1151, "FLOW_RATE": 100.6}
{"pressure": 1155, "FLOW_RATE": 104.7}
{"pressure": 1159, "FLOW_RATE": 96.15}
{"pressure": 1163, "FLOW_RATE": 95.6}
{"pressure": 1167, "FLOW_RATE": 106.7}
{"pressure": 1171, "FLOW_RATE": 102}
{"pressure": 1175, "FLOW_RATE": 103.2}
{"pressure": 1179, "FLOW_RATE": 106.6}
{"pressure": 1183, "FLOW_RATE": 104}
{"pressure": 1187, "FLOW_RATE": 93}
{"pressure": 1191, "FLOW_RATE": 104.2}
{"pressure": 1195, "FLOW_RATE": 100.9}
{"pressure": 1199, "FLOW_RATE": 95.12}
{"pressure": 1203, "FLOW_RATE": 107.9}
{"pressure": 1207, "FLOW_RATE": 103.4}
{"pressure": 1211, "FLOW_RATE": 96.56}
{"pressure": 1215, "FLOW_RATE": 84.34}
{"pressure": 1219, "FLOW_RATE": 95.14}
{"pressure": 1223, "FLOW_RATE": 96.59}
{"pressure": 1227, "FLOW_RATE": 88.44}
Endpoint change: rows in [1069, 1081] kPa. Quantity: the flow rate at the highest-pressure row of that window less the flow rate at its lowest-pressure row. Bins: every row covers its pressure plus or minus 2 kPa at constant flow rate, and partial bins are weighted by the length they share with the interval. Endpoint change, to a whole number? 33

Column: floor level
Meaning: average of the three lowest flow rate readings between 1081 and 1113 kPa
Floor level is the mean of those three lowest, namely 109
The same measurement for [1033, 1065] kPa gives 80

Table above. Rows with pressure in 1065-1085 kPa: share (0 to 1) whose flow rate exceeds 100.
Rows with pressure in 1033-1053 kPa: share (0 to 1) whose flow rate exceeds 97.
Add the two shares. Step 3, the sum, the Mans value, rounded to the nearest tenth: 0.6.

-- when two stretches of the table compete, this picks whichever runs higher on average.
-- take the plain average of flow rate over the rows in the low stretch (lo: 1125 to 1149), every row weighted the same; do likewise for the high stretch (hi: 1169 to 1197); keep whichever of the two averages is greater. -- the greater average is 104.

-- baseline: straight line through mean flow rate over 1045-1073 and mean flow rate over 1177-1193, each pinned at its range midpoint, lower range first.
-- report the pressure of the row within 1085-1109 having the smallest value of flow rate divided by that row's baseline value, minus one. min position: 1087 kPa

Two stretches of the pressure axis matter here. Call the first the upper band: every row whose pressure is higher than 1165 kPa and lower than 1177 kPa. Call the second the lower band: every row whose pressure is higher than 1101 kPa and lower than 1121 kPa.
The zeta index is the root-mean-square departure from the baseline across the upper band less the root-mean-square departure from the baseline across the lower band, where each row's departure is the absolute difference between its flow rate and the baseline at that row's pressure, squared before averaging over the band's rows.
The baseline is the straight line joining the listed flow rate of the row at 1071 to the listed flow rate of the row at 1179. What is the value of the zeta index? -14.5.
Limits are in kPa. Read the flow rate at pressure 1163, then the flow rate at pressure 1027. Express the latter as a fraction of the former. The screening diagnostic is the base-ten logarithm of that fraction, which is -0.21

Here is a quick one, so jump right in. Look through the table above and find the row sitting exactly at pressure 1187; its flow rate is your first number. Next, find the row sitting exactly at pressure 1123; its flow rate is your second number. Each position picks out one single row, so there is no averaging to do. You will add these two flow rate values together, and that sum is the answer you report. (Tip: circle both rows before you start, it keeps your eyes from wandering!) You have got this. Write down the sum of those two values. 200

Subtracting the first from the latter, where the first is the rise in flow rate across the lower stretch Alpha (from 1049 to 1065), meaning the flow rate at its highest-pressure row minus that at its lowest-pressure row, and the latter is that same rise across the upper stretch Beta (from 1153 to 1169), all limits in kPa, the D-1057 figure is -15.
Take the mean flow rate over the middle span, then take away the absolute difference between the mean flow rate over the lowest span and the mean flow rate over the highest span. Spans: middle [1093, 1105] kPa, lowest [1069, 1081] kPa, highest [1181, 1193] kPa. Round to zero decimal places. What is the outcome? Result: 105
